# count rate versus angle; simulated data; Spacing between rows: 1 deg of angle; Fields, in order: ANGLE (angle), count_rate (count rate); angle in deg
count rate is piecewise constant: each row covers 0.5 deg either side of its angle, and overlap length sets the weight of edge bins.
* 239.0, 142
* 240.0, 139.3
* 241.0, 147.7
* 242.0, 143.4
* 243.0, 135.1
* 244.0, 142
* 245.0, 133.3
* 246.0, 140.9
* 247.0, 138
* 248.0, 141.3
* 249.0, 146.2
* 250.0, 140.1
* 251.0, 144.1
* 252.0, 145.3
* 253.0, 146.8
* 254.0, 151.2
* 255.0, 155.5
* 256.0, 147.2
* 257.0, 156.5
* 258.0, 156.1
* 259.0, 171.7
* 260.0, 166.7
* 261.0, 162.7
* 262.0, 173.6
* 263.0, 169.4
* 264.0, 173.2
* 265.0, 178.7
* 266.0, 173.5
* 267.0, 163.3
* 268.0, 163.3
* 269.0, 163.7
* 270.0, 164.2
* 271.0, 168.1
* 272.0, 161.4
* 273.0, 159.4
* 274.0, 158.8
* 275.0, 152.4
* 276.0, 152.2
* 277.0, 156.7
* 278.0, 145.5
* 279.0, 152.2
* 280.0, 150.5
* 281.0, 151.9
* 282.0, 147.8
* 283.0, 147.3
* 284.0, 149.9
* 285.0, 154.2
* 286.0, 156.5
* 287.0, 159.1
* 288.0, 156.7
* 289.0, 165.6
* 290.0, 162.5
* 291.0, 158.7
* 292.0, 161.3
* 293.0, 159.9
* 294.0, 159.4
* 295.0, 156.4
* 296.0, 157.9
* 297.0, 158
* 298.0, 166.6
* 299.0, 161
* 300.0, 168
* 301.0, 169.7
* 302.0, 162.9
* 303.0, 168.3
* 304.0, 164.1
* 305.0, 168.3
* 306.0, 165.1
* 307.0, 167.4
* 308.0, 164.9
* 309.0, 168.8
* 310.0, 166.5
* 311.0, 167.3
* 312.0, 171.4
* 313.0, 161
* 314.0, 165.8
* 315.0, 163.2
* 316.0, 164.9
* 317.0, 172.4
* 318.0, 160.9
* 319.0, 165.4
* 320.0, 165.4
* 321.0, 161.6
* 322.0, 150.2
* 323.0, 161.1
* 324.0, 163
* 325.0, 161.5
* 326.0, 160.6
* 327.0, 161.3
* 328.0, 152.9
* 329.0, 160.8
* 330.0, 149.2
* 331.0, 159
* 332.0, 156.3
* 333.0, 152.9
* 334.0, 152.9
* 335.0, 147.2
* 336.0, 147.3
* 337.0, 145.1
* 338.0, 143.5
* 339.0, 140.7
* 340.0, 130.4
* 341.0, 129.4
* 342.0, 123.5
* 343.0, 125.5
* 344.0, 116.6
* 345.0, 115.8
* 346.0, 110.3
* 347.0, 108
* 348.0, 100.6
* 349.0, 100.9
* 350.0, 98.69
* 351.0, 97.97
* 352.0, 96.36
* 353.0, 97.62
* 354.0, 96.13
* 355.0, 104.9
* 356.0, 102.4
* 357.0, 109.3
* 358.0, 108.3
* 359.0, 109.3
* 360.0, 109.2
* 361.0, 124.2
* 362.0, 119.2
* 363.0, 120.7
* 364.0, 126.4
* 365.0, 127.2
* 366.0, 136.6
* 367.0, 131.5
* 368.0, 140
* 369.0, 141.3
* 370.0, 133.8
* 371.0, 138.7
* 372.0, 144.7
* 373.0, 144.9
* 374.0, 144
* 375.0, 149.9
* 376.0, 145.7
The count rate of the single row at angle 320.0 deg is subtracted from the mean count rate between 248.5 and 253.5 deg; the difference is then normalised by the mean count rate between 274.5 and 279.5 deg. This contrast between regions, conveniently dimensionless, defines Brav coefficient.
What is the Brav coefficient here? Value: -0.14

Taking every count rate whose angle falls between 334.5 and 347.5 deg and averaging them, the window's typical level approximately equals 129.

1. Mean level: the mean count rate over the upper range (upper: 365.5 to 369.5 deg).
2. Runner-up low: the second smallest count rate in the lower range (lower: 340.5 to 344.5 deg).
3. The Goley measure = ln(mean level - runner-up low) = 2.6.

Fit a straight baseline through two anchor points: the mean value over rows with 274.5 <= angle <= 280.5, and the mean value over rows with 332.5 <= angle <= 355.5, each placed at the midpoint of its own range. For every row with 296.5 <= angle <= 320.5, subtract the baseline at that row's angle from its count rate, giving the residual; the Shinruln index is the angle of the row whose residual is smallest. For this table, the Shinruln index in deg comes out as 297.0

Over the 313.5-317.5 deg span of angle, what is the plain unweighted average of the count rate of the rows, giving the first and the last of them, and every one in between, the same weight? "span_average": 167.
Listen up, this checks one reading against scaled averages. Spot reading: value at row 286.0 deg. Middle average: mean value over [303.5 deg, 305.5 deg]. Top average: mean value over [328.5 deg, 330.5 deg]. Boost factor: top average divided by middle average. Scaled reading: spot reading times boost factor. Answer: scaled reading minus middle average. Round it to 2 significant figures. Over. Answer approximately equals -20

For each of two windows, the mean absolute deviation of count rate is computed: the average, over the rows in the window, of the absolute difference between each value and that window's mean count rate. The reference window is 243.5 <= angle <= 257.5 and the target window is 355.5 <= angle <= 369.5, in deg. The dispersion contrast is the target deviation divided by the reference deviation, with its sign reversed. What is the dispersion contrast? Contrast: -2.16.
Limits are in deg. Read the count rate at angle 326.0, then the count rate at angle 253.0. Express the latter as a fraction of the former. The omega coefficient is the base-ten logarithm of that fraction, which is -0.04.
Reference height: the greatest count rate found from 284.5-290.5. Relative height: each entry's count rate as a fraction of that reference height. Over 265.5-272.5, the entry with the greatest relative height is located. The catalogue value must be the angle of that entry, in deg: 266.0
